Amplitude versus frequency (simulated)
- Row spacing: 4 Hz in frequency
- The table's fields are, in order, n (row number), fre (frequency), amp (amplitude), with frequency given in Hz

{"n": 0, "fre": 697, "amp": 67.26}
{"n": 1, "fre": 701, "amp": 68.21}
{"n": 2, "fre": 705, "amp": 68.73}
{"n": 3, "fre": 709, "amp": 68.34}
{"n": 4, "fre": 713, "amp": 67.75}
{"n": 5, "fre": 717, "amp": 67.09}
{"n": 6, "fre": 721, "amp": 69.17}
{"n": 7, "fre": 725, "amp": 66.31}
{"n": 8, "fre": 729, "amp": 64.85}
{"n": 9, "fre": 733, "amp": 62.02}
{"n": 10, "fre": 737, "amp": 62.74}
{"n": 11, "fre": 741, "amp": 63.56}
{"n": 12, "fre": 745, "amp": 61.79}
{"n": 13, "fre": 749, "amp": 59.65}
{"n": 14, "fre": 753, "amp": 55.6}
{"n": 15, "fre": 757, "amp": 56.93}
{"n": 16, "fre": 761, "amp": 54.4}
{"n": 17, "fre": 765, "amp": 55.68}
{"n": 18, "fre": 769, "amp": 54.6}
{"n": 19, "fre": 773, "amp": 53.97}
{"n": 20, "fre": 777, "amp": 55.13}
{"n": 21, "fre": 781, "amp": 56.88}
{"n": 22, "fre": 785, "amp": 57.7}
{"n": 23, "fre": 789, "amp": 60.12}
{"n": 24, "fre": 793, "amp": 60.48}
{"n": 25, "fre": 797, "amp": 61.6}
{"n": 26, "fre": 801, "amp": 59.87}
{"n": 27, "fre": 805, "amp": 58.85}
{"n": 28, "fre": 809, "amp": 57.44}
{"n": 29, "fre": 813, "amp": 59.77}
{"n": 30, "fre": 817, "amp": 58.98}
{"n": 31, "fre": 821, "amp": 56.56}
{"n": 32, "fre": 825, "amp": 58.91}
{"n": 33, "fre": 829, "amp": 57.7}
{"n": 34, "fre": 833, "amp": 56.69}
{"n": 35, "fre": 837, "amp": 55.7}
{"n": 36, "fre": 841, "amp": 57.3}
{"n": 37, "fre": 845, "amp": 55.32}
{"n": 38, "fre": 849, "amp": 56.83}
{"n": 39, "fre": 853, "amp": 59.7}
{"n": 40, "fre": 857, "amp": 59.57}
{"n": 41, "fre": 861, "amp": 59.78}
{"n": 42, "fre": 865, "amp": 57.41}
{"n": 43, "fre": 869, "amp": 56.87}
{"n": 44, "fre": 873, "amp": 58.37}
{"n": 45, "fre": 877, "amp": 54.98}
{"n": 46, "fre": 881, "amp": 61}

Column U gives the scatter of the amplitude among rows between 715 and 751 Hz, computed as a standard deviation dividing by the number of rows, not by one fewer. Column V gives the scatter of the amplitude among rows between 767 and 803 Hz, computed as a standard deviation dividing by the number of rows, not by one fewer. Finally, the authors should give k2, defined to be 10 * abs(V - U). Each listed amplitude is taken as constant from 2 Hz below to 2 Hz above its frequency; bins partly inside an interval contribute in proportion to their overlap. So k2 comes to 2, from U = 2.8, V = 2.67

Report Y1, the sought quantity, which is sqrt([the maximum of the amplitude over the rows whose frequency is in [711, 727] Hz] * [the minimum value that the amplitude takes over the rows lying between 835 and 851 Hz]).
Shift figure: 61.9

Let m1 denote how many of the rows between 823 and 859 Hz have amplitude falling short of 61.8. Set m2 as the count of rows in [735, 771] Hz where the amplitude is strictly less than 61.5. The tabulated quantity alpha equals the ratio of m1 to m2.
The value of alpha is 1.5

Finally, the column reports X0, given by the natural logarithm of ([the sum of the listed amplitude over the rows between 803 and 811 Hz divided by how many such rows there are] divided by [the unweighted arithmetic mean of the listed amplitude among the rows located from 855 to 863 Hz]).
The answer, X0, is -0.03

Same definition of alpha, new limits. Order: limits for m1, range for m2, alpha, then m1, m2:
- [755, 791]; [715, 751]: 9.0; 9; 1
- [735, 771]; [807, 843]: 0.8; 7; 9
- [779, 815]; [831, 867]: 1.0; 9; 9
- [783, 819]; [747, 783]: 1.0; 9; 9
